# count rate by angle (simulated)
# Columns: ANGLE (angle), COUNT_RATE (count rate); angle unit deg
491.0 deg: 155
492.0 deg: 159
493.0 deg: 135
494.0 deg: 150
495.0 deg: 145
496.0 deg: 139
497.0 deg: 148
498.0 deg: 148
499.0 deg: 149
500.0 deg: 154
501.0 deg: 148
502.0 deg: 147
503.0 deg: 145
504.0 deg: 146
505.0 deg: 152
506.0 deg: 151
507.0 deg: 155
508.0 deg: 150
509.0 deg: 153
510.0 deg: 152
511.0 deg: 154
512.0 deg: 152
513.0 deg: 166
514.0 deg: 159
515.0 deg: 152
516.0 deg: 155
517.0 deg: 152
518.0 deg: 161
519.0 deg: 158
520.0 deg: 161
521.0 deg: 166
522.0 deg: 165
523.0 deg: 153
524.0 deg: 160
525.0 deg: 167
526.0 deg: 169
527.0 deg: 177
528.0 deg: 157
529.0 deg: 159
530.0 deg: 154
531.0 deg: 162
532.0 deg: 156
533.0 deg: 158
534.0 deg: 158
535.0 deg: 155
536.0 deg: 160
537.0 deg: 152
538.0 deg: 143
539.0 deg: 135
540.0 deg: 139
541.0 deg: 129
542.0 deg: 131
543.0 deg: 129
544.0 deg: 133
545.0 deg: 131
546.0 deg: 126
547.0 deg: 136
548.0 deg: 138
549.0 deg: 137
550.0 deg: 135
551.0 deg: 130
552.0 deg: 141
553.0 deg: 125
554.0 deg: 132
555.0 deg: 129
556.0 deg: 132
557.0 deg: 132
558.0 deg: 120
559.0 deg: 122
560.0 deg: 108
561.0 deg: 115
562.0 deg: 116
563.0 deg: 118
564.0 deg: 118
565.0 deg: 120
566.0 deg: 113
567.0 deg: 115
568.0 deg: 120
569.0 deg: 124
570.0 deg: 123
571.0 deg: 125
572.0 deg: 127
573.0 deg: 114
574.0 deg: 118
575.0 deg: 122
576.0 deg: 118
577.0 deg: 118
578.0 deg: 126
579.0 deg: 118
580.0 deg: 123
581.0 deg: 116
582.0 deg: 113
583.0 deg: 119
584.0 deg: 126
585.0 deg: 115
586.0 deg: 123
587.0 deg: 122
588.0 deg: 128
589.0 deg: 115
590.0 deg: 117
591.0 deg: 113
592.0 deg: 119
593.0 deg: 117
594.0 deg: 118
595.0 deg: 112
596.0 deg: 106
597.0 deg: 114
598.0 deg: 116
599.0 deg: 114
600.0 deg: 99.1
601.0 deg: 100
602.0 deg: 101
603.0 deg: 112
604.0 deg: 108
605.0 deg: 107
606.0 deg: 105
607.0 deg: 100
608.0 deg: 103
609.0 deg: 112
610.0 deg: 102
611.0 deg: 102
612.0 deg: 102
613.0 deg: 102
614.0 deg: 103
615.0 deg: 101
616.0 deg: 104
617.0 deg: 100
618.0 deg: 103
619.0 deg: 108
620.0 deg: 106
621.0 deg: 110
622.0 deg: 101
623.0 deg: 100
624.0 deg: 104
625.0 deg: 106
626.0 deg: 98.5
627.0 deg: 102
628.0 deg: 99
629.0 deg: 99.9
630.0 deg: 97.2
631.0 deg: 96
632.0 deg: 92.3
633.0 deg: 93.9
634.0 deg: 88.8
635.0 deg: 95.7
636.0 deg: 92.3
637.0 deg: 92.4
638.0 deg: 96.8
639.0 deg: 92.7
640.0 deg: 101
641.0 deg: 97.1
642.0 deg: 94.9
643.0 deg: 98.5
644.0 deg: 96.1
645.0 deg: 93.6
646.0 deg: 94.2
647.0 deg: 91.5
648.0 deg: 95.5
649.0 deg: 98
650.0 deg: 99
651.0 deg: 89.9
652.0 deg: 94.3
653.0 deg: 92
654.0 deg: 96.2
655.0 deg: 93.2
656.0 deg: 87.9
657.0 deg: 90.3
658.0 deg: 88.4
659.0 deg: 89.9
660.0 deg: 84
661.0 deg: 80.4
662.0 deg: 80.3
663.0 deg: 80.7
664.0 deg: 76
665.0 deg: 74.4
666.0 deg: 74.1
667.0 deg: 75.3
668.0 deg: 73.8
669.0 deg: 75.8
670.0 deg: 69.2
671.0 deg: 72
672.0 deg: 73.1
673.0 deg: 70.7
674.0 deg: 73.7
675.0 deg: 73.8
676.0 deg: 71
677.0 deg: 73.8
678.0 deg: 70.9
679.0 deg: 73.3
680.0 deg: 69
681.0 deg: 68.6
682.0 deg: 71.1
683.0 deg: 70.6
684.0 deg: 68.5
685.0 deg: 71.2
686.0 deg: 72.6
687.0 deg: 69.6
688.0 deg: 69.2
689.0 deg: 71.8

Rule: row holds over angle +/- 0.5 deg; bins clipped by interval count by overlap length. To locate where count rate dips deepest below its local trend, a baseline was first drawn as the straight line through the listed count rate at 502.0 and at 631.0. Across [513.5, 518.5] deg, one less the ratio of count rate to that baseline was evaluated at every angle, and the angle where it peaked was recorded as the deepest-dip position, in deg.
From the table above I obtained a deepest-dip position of 515.0 deg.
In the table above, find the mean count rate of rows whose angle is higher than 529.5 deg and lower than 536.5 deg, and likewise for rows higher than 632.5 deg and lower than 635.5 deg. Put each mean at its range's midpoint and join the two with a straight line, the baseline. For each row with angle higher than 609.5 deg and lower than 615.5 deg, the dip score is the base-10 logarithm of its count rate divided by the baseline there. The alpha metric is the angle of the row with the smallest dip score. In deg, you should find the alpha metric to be 610.0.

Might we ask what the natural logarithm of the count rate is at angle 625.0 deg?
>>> 4.7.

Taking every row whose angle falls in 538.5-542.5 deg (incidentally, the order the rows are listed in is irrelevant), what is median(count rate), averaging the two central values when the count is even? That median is 133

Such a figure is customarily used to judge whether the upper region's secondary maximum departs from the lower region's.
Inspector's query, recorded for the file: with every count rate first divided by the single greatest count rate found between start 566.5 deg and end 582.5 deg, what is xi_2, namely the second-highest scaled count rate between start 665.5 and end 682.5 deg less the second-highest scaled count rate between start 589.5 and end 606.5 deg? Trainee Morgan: -0.34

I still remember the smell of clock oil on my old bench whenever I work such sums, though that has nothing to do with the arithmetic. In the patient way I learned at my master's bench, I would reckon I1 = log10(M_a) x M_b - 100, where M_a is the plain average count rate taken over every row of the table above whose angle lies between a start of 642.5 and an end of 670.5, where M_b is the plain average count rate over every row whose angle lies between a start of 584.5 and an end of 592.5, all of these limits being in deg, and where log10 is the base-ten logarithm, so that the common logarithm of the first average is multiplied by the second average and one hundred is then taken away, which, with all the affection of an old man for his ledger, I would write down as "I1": 131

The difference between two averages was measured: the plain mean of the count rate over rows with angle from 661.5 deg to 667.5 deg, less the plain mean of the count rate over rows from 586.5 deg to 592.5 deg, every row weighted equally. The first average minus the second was -42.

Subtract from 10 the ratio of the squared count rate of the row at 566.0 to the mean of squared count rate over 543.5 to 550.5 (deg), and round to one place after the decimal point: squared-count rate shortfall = 9.3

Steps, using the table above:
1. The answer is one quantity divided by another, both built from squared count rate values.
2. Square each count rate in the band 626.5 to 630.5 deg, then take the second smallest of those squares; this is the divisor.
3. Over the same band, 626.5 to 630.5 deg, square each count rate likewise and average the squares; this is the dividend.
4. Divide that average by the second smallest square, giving 1.01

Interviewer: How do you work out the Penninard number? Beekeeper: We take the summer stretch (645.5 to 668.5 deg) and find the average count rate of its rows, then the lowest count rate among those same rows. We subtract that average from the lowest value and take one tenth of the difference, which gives -1.31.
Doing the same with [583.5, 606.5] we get -1.43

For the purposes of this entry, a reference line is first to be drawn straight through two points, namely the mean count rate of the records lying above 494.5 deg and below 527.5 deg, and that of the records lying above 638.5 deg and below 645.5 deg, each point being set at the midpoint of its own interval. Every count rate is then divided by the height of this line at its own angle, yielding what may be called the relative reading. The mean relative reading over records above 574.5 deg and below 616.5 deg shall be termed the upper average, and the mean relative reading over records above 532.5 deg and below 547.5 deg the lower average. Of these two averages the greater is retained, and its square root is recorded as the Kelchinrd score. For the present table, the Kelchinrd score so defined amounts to 1.00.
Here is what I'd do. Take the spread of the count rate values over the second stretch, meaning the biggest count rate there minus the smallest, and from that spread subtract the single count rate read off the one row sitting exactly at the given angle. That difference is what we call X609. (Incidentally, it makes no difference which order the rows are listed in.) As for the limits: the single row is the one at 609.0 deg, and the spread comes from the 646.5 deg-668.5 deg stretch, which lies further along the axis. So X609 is -87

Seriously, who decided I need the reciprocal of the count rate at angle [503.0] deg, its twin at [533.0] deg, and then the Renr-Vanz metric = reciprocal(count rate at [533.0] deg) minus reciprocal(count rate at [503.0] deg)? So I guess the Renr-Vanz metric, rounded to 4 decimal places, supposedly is -0.0006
